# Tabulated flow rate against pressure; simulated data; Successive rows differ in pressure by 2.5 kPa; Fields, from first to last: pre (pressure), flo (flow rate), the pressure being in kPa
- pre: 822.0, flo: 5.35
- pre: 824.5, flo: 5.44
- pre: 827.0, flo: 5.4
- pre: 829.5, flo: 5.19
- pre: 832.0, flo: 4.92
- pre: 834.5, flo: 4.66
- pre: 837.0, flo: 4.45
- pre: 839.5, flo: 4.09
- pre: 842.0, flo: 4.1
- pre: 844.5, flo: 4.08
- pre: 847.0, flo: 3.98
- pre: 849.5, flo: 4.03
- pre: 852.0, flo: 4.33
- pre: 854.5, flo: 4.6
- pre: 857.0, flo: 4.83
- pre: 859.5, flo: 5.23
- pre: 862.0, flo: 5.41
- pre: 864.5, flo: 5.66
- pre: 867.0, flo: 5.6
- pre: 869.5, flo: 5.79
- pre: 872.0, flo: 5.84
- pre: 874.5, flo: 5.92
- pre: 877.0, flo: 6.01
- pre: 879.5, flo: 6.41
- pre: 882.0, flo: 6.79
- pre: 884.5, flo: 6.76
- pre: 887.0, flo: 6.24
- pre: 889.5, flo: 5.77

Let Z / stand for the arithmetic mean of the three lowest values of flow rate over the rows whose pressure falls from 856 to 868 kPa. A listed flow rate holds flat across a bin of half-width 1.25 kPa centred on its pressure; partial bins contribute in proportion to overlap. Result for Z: 5.16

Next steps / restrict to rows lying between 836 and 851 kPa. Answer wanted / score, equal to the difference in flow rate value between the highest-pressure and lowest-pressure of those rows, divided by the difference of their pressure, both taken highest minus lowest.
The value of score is -0.03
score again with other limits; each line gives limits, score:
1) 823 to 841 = -0.09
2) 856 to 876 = 0.06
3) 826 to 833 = -0.10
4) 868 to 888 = 0.03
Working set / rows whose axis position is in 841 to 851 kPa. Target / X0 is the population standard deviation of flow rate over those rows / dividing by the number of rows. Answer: 0.05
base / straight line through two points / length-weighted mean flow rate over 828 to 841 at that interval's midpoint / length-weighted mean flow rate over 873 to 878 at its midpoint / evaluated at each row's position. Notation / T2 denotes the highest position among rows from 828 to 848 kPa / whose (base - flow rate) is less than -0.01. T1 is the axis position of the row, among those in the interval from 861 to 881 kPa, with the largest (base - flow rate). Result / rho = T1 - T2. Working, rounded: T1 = 862.0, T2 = 832.0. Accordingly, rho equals 30.0 kPa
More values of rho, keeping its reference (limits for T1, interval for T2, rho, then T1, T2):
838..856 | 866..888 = -35.0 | 849.5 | 884.5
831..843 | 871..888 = -42.5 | 842.0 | 884.5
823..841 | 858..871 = -30.0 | 839.5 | 869.5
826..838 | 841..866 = -27.5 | 837.0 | 864.5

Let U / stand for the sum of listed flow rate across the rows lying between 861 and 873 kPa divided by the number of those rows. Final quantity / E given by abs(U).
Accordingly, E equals 5.66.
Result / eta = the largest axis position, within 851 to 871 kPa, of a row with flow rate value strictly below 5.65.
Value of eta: 867.0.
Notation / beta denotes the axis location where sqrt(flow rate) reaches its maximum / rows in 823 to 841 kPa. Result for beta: 824.5 kPa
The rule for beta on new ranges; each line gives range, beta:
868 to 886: 882.0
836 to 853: 837.0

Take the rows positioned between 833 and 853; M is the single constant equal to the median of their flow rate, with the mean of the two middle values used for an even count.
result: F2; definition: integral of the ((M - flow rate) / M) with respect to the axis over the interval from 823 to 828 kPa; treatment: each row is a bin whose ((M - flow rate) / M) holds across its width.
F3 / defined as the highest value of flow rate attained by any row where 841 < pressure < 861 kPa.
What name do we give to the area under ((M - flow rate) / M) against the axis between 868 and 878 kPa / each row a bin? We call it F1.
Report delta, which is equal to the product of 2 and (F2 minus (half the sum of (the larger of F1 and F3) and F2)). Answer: -6.8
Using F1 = -4.4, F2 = -1.6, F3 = 5.23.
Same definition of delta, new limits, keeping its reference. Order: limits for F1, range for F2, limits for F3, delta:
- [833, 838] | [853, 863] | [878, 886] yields -9.0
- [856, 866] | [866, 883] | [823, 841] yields -13.5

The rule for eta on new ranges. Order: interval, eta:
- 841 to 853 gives 852.0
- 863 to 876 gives 867.0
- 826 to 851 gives 849.5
